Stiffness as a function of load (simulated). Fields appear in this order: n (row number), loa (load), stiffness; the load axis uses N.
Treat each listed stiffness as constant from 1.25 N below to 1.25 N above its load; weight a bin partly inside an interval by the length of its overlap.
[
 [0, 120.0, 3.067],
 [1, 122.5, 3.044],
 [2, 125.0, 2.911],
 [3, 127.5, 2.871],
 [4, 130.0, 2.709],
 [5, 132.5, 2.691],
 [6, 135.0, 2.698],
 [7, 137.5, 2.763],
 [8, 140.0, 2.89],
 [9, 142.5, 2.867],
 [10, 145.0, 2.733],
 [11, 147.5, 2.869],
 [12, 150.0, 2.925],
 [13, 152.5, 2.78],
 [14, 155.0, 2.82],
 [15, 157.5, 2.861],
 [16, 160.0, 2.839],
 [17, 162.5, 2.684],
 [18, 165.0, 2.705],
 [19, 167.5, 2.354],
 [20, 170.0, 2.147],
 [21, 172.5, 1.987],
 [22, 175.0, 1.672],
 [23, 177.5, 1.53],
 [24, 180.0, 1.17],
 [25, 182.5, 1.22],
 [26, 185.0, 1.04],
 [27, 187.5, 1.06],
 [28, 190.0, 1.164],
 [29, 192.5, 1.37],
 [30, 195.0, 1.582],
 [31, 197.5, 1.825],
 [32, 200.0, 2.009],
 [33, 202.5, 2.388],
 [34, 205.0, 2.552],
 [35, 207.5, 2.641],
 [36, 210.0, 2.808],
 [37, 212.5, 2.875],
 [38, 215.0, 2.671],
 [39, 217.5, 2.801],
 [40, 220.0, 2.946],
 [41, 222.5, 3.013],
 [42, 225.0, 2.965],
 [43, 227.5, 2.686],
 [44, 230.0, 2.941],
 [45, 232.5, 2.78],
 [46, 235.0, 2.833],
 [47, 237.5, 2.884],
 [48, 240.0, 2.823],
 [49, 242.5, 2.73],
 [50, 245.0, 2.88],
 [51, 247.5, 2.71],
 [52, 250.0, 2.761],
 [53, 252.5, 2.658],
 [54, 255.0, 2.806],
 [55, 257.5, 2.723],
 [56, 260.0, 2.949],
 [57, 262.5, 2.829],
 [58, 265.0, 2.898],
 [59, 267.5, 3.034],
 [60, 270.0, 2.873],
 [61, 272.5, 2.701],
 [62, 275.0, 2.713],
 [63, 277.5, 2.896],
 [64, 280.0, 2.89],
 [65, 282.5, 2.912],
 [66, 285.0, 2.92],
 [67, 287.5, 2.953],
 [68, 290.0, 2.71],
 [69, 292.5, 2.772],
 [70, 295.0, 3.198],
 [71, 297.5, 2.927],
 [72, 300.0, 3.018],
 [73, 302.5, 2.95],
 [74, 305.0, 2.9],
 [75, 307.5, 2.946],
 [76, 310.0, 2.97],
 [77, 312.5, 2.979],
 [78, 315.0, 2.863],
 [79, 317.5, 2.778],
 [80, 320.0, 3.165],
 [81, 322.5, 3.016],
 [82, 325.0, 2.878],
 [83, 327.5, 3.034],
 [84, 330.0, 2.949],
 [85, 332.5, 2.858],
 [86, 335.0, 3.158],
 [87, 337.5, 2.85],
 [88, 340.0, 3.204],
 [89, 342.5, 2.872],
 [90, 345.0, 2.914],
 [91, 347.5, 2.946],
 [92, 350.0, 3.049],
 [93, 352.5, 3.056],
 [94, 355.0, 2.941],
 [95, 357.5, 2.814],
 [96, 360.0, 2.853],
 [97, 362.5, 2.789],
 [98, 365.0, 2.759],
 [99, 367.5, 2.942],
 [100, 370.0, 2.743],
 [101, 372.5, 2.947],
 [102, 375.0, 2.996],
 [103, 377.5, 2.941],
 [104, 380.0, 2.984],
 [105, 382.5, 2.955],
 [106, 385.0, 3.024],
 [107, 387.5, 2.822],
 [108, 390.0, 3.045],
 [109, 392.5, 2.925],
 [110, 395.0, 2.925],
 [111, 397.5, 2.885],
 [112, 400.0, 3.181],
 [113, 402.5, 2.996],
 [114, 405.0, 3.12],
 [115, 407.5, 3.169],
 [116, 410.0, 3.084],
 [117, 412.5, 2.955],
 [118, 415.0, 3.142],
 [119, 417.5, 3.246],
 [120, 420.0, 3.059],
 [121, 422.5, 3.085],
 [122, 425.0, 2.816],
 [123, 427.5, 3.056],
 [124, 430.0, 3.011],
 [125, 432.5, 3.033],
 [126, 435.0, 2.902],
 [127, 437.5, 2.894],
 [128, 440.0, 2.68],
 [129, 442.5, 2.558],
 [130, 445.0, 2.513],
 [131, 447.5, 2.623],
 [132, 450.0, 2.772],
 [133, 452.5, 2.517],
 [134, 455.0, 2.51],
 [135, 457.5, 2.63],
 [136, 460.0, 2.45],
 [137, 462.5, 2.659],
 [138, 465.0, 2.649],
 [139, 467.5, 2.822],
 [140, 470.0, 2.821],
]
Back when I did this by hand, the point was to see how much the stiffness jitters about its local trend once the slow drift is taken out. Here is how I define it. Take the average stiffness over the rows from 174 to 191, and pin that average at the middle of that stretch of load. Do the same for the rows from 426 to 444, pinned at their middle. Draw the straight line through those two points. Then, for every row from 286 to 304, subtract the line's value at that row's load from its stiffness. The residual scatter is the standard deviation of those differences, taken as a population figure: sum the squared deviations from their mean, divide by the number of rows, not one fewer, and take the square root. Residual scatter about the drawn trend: 0.14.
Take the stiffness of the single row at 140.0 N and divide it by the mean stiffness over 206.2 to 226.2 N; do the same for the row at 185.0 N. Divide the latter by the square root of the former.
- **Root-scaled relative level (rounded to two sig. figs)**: 0.36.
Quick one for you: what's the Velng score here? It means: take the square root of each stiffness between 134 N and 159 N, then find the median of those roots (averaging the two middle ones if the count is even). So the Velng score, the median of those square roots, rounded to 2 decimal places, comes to 1.69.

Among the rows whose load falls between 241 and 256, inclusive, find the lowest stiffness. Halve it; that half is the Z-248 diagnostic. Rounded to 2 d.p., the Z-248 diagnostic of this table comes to 1.33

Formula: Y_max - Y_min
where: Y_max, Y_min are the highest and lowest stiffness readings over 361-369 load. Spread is 0.18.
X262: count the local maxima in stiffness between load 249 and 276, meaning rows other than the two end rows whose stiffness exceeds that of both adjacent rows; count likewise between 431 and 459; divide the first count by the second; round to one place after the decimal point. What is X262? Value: 3.0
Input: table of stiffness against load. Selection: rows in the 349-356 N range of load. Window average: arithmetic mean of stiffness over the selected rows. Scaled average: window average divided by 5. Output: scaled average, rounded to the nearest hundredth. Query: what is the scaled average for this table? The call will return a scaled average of 0.60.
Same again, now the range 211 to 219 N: 0.56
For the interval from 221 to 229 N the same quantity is 0.58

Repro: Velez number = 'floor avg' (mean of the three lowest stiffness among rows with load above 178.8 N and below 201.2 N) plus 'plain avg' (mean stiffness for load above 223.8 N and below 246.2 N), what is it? 3.9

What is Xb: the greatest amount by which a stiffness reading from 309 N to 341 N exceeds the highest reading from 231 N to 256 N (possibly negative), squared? 0.10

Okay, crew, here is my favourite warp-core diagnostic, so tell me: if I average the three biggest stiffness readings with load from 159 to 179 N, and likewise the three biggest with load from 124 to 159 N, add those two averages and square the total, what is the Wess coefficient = 32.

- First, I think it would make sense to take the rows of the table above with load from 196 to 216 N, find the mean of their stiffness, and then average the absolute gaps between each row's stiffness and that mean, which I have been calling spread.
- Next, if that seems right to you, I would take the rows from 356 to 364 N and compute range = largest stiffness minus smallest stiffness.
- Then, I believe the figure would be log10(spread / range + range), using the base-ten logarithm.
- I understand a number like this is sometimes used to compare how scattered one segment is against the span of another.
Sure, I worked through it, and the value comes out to 0.67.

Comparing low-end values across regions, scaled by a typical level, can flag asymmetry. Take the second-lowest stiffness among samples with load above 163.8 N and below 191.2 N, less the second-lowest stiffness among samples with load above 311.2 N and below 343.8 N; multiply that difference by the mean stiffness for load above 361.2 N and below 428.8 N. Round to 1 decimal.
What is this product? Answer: -5.3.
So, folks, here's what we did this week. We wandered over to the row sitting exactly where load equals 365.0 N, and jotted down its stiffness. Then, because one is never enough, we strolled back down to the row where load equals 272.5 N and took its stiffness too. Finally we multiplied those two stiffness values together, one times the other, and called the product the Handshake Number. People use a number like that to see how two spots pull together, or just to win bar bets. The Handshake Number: 7.5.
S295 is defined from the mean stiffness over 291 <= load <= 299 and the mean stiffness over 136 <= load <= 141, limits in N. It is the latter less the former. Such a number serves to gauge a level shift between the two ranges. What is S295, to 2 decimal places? -0.14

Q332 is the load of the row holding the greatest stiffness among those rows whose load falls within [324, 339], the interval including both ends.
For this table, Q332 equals 335.0 N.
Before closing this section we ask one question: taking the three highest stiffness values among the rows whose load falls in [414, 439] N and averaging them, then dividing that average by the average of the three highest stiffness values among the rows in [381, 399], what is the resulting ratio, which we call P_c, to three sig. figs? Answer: 1.05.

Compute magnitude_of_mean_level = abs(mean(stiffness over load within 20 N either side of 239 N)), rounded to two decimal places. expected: 2.82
